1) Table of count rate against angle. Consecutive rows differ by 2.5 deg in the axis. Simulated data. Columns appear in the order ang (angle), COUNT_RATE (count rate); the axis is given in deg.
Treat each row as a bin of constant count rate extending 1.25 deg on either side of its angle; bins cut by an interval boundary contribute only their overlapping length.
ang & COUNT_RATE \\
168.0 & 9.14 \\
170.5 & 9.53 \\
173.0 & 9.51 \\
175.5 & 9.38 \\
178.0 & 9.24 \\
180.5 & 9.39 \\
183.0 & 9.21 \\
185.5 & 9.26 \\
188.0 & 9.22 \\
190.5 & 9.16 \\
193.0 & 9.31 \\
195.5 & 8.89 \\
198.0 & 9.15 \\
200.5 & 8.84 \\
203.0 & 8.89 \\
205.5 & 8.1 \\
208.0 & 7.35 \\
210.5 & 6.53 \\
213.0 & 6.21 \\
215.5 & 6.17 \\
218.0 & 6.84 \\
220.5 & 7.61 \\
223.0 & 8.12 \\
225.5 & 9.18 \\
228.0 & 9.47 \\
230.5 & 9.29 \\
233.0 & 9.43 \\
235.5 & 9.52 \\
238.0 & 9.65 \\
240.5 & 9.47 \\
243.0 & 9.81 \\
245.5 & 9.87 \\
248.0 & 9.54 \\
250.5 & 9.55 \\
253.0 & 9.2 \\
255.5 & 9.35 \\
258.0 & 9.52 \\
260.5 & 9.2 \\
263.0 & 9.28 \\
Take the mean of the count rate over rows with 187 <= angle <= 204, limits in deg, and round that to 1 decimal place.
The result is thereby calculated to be 9.1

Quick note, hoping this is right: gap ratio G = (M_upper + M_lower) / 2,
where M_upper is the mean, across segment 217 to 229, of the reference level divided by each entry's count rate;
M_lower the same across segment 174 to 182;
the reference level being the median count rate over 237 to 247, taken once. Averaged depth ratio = 1.12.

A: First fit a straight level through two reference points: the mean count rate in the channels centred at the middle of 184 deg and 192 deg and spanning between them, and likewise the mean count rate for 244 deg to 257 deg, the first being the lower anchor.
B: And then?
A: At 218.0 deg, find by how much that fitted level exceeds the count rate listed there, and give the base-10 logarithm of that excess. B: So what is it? 0.4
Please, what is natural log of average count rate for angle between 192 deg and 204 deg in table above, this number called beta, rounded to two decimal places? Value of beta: 2.20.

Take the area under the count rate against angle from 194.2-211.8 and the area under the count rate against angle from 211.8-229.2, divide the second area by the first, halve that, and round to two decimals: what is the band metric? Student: 0.46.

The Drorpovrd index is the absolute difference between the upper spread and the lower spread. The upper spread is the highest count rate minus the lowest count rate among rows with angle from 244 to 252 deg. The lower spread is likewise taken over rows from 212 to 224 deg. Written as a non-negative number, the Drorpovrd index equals 1.6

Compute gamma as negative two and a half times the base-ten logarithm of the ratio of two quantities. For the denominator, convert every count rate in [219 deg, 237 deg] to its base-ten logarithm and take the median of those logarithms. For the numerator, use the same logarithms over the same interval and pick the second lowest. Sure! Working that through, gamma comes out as 0.068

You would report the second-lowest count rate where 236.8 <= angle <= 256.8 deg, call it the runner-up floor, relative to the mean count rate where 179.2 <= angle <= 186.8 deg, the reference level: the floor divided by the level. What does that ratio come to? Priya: 1.01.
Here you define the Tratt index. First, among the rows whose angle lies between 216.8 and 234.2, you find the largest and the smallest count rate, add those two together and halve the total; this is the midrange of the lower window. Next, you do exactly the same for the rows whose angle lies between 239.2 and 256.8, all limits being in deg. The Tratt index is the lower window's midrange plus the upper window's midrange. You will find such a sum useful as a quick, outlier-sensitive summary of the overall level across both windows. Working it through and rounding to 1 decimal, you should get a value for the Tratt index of 17.7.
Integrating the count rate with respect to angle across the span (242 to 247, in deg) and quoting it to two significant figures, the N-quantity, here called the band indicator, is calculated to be 49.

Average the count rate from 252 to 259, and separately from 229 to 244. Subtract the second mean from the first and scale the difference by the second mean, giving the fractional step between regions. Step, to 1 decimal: 0.0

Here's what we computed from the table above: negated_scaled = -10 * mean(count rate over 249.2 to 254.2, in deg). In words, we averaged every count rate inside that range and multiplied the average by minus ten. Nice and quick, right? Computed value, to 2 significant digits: -94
